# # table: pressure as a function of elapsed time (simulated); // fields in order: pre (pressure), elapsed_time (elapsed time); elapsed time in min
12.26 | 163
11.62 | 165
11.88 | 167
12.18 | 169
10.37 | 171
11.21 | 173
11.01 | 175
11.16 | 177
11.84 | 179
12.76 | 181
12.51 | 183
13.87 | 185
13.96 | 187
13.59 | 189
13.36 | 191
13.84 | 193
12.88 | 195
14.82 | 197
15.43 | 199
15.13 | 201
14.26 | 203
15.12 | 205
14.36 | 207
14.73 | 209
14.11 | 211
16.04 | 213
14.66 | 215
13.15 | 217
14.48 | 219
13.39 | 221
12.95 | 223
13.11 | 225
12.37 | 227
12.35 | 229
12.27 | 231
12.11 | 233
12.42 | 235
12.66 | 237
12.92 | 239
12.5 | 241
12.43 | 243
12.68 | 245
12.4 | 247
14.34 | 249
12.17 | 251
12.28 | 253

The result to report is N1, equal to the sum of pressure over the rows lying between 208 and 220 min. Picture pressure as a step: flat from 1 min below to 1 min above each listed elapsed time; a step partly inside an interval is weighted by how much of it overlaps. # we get 87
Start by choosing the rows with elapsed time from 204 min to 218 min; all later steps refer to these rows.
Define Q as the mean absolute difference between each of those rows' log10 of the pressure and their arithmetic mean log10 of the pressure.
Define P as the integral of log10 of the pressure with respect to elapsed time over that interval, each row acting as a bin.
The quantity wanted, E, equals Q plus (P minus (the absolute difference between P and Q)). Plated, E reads 0.037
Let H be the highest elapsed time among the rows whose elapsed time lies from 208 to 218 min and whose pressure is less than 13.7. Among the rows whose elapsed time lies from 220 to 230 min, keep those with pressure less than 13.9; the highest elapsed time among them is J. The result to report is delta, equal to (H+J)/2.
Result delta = 223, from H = 217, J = 229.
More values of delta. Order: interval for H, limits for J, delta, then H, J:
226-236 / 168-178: 206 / 235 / 177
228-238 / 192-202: 216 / 237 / 195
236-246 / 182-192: 218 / 245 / 191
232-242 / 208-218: 229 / 241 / 217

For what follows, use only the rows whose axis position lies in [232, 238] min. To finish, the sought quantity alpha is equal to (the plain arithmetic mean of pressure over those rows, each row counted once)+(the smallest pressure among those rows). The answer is 24.5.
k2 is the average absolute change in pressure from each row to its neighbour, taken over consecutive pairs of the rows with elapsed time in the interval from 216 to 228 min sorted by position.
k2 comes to 0.75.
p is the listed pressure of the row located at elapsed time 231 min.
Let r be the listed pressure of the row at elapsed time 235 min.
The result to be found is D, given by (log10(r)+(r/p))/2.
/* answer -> 1.05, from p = 12.27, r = 12.42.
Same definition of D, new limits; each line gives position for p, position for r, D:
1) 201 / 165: 0.92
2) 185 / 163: 0.99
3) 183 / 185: 1.13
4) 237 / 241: 1.04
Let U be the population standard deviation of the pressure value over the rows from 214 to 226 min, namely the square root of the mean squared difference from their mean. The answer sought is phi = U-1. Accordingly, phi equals -0.32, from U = 0.68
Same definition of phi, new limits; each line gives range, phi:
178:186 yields -0.27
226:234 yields -0.90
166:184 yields -0.27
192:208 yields -0.22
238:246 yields -0.81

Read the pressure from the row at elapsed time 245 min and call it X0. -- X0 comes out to 12.68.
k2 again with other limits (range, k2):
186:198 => 0.80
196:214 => 0.79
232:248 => 0.26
